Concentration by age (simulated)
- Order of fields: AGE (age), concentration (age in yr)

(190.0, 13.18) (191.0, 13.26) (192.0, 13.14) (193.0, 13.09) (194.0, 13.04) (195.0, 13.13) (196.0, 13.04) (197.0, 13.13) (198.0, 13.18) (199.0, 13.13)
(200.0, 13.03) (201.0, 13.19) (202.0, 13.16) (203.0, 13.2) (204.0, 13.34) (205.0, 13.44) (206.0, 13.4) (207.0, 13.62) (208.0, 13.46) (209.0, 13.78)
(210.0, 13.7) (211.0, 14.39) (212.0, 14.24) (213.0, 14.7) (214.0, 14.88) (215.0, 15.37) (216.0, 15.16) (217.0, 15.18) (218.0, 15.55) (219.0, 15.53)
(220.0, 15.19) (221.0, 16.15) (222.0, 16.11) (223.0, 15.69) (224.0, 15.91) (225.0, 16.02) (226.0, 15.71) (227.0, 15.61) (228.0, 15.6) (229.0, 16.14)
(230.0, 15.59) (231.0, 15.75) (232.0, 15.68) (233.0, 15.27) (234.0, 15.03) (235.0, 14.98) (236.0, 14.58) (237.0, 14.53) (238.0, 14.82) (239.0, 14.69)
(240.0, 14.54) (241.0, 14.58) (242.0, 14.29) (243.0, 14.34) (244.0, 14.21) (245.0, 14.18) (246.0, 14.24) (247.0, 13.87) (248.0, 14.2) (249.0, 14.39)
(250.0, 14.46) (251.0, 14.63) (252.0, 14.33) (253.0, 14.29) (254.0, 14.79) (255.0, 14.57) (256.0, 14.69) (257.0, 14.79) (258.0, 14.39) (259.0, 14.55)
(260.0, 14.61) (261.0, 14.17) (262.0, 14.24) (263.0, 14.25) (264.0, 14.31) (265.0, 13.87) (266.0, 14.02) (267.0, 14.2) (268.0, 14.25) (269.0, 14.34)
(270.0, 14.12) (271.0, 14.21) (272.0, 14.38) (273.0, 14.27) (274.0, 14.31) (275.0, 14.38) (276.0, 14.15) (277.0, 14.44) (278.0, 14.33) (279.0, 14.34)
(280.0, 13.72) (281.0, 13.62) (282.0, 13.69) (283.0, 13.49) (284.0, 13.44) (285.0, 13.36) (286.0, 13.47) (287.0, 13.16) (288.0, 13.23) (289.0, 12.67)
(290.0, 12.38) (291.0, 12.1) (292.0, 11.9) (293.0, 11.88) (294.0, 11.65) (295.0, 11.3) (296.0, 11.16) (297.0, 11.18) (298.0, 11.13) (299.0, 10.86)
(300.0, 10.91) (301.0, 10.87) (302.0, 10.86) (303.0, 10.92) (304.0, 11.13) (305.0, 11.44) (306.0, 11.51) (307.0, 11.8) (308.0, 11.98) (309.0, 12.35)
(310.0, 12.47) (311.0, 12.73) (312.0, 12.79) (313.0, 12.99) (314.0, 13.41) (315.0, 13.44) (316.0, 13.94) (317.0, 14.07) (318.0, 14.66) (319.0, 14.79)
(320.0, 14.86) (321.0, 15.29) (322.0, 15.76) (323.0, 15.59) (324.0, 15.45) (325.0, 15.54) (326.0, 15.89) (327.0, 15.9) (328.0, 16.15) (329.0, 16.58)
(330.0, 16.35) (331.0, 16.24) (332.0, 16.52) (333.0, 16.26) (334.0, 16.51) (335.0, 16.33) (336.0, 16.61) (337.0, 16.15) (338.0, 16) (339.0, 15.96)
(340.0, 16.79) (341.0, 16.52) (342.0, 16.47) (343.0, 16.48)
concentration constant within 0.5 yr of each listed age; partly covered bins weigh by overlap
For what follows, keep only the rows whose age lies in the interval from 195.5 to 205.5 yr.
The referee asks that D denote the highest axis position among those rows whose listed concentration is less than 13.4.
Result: 204.0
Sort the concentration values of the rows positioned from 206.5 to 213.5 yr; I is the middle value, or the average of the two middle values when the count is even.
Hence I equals 13.8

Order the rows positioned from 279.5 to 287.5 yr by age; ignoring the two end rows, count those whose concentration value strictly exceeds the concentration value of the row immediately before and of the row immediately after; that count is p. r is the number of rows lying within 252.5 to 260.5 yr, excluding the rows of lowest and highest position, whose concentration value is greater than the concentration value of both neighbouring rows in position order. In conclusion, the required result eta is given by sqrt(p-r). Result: 0.0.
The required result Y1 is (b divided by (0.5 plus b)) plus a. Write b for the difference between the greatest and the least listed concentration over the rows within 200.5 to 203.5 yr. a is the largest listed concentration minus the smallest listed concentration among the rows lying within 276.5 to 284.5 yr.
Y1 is 1.07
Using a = 1.00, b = 0.04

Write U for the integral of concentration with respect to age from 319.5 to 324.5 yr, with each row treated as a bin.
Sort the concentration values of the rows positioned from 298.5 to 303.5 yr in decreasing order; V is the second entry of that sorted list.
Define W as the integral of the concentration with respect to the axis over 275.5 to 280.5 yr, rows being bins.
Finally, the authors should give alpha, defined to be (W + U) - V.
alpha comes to 137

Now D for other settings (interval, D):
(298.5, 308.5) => 308.0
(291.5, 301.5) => 301.0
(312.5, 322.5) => 313.0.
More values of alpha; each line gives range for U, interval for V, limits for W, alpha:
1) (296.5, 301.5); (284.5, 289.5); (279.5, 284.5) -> 110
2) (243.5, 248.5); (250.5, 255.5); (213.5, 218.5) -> 132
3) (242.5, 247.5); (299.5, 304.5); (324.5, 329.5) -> 140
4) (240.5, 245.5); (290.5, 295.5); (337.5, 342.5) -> 141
